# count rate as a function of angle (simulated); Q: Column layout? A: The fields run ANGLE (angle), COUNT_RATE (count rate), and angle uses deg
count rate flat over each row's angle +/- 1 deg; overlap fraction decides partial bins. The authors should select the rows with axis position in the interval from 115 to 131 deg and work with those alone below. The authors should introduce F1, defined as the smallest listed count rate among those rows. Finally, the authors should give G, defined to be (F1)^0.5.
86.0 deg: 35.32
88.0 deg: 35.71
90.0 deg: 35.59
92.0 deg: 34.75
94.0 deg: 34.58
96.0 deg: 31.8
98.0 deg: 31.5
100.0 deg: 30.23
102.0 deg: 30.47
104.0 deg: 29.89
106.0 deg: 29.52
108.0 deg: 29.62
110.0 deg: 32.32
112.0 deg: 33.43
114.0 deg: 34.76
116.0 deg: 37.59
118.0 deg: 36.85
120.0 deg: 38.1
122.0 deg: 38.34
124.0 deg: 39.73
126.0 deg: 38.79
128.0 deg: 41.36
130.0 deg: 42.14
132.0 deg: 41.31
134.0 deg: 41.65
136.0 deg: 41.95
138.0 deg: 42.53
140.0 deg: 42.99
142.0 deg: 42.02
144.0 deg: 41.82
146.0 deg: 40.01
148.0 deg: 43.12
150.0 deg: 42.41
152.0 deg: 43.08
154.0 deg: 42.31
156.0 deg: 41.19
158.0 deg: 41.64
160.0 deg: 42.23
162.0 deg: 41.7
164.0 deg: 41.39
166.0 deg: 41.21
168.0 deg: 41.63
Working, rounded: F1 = 36.85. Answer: 6.07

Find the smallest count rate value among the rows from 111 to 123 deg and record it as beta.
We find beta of 33.43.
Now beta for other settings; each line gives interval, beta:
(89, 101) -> 30.23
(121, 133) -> 38.34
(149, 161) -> 41.19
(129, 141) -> 41.31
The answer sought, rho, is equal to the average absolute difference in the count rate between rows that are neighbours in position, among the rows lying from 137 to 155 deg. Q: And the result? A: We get 1.09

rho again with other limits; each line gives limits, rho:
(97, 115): 0.96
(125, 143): 0.85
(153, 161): 0.72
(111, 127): 1.25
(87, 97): 0.98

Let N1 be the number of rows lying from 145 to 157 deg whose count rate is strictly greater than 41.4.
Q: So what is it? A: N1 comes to 4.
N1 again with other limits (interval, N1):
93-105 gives 0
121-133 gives 1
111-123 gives 0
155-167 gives 3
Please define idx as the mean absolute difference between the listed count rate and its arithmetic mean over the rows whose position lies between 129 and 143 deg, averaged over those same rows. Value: 0.4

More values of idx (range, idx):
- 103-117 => 2.4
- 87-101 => 1.9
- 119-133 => 1.4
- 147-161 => 0.5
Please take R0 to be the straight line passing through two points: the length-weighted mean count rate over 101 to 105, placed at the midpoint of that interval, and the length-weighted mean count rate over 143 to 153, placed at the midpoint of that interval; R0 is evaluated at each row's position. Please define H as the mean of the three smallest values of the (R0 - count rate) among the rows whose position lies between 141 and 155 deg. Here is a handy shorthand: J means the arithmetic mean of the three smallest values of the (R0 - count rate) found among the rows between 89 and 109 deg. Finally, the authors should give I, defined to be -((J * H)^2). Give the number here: -74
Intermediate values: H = -1.1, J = -7.7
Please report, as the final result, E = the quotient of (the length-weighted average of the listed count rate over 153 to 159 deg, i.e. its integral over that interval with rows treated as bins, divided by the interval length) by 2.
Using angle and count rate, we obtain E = 20.9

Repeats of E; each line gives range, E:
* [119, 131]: 19.9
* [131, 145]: 21.0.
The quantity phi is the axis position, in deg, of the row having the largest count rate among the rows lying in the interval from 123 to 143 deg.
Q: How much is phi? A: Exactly 140.0 deg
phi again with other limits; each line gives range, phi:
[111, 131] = 130.0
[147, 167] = 148.0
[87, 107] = 88.0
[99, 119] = 116.0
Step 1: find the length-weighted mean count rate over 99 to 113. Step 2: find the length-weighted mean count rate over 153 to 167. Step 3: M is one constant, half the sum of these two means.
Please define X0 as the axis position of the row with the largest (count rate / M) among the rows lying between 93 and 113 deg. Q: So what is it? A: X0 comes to 94.0 deg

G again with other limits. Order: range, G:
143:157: 6.33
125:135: 6.23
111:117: 5.78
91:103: 5.50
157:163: 6.45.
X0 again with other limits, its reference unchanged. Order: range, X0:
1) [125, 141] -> 140.0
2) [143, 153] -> 148.0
